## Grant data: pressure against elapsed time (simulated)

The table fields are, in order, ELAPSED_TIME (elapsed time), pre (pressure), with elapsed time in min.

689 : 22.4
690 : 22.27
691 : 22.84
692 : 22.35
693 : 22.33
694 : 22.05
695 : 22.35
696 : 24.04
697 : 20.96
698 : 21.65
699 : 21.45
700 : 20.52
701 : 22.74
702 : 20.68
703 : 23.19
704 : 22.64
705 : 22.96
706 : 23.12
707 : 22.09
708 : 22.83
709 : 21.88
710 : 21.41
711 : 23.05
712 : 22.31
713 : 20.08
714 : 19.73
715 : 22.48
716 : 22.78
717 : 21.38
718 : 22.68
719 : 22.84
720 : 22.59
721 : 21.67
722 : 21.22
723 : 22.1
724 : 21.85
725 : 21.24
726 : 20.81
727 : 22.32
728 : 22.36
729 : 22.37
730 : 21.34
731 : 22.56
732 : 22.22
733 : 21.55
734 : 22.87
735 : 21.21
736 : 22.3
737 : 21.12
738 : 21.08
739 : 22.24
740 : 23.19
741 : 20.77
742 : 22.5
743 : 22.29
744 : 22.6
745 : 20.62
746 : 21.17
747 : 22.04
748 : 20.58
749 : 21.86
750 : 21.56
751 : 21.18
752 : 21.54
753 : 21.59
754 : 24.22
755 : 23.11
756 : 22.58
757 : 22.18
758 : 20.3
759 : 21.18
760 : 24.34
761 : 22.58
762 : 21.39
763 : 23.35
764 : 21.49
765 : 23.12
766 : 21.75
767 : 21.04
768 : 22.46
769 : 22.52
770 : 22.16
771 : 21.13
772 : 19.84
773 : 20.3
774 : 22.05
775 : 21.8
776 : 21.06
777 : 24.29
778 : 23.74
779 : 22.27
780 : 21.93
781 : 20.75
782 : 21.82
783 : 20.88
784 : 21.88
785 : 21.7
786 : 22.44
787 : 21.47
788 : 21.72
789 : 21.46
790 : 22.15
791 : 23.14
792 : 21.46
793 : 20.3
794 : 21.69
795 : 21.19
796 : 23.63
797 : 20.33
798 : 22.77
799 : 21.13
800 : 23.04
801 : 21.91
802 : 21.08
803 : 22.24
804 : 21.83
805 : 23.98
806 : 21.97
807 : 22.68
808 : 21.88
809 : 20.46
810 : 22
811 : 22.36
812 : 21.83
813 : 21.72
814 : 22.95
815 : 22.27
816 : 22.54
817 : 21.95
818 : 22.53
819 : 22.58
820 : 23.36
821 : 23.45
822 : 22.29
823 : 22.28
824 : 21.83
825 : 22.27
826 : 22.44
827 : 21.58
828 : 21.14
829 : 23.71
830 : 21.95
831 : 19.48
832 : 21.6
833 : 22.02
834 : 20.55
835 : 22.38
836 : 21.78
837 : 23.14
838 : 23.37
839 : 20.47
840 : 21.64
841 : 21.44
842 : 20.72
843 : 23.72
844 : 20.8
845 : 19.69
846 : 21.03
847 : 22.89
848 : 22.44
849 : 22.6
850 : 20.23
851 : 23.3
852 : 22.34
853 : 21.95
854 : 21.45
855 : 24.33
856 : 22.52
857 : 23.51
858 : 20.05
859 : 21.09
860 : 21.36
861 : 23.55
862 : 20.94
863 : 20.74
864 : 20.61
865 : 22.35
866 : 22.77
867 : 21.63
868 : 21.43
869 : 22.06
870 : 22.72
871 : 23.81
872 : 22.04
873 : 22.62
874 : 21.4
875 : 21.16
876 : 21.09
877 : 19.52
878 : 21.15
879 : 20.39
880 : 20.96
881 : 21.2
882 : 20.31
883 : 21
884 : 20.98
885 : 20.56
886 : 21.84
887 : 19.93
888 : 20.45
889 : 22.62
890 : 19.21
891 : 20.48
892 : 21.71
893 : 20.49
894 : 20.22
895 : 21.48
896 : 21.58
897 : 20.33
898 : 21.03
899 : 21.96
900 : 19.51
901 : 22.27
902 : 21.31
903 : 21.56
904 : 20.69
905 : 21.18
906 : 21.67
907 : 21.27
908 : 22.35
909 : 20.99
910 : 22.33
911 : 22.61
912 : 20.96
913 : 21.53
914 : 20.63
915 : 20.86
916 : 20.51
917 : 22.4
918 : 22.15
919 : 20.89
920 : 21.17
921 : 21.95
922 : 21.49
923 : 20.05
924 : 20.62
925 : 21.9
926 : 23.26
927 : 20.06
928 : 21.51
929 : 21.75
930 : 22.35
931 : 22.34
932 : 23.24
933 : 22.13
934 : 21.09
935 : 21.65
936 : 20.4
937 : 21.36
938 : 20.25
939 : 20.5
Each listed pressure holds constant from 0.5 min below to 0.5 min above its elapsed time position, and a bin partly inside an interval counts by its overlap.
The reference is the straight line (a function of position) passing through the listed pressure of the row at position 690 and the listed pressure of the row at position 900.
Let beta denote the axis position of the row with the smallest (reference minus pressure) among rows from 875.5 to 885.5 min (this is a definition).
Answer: 881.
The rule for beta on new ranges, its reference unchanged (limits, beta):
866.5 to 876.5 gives 871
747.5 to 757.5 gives 754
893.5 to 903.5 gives 901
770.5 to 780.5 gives 777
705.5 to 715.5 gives 706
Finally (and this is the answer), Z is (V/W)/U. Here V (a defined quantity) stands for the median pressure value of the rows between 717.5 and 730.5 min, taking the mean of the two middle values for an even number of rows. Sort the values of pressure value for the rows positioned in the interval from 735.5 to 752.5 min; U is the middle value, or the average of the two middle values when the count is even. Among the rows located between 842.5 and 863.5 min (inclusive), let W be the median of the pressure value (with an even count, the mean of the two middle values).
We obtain 0.0467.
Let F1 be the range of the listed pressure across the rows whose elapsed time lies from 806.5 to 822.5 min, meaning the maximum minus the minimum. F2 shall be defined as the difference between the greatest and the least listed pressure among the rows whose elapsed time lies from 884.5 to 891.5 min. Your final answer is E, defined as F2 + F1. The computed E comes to 6.4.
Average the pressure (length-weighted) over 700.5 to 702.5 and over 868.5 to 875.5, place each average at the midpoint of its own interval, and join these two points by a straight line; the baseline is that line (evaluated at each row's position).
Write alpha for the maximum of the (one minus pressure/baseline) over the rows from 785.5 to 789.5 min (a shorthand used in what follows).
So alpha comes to 0.024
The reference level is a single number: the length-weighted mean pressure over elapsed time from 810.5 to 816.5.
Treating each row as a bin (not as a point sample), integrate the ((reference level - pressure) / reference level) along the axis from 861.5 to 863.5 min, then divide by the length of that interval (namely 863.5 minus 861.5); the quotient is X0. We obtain 0.06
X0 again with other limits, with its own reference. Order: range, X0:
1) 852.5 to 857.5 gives -0.02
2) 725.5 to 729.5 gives 0.01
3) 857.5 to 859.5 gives 0.08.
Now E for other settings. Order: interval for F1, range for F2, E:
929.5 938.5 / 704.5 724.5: 6.4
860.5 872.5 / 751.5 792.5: 7.7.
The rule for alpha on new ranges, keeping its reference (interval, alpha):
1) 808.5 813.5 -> 0.072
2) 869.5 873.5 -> 0.010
